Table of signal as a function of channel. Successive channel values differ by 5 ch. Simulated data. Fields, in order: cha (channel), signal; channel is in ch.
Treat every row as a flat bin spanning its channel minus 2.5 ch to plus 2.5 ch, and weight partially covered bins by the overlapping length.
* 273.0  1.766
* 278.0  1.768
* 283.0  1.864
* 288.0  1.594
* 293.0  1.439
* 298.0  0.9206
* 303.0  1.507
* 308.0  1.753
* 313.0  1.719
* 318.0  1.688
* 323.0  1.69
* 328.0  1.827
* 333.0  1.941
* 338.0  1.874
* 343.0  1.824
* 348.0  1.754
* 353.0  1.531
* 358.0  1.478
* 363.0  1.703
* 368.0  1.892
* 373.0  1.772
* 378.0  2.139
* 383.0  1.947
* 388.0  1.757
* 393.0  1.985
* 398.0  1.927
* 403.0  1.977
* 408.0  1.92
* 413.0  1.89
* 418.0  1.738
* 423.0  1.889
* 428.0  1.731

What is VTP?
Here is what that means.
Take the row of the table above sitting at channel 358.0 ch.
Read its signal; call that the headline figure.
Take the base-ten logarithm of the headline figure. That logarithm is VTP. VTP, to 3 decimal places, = 0.170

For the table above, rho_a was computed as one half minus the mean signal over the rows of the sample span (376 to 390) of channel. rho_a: -1.45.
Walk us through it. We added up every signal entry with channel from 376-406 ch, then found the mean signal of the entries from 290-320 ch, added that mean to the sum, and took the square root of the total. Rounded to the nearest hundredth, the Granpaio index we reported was 3.64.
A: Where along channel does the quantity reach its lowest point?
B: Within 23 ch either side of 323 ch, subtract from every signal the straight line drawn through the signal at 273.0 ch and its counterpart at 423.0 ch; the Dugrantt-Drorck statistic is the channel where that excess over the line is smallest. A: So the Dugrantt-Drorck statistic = 303.0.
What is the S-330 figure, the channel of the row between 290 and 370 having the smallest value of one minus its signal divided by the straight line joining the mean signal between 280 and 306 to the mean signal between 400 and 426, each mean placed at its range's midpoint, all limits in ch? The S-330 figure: 333.0 ch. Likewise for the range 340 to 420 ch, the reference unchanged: 378.0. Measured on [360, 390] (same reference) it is 378.0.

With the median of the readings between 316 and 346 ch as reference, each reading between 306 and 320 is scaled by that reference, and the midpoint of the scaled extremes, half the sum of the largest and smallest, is 0.94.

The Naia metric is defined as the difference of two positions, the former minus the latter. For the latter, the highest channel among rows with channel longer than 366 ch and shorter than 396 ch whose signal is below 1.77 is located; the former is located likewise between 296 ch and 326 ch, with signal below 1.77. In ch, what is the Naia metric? -65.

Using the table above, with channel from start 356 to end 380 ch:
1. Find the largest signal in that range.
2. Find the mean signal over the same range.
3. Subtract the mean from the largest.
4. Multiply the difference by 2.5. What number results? 0.86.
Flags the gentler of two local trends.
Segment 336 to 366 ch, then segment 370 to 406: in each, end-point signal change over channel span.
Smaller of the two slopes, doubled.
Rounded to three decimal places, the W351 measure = -0.014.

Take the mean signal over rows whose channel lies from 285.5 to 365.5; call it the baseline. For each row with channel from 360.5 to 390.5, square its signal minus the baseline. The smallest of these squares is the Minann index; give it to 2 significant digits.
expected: 0.0039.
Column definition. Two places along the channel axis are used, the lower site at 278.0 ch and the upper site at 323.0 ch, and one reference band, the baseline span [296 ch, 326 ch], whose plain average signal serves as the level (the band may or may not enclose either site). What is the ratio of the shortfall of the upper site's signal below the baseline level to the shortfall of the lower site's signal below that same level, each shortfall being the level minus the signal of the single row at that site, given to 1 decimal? 0.6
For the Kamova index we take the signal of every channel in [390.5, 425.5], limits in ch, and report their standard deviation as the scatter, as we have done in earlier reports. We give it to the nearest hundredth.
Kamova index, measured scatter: 0.08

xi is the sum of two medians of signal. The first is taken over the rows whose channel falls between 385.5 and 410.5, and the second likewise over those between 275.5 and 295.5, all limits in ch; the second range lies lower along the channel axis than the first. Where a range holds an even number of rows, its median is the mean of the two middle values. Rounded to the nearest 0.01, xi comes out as 3.61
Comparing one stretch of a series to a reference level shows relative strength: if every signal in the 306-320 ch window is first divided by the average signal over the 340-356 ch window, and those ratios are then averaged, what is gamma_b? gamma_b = 1.01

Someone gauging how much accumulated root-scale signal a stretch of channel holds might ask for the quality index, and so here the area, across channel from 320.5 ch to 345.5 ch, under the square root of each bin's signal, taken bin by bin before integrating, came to 34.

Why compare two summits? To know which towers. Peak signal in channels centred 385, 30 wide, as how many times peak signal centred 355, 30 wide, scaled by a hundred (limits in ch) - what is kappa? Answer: 113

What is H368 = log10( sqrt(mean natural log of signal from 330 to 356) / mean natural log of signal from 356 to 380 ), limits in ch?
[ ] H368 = 0.12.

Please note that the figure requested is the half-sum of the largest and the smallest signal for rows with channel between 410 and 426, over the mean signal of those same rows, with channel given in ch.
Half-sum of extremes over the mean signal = 0.99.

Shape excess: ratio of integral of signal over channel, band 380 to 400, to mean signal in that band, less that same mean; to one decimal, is 18.1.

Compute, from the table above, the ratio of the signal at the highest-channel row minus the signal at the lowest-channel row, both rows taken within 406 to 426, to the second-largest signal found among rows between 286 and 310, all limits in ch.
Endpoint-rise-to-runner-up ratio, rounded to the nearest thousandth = -0.019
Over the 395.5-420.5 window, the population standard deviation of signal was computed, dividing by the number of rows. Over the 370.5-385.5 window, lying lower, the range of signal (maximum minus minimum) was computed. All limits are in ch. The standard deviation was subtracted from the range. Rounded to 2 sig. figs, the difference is 0.29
